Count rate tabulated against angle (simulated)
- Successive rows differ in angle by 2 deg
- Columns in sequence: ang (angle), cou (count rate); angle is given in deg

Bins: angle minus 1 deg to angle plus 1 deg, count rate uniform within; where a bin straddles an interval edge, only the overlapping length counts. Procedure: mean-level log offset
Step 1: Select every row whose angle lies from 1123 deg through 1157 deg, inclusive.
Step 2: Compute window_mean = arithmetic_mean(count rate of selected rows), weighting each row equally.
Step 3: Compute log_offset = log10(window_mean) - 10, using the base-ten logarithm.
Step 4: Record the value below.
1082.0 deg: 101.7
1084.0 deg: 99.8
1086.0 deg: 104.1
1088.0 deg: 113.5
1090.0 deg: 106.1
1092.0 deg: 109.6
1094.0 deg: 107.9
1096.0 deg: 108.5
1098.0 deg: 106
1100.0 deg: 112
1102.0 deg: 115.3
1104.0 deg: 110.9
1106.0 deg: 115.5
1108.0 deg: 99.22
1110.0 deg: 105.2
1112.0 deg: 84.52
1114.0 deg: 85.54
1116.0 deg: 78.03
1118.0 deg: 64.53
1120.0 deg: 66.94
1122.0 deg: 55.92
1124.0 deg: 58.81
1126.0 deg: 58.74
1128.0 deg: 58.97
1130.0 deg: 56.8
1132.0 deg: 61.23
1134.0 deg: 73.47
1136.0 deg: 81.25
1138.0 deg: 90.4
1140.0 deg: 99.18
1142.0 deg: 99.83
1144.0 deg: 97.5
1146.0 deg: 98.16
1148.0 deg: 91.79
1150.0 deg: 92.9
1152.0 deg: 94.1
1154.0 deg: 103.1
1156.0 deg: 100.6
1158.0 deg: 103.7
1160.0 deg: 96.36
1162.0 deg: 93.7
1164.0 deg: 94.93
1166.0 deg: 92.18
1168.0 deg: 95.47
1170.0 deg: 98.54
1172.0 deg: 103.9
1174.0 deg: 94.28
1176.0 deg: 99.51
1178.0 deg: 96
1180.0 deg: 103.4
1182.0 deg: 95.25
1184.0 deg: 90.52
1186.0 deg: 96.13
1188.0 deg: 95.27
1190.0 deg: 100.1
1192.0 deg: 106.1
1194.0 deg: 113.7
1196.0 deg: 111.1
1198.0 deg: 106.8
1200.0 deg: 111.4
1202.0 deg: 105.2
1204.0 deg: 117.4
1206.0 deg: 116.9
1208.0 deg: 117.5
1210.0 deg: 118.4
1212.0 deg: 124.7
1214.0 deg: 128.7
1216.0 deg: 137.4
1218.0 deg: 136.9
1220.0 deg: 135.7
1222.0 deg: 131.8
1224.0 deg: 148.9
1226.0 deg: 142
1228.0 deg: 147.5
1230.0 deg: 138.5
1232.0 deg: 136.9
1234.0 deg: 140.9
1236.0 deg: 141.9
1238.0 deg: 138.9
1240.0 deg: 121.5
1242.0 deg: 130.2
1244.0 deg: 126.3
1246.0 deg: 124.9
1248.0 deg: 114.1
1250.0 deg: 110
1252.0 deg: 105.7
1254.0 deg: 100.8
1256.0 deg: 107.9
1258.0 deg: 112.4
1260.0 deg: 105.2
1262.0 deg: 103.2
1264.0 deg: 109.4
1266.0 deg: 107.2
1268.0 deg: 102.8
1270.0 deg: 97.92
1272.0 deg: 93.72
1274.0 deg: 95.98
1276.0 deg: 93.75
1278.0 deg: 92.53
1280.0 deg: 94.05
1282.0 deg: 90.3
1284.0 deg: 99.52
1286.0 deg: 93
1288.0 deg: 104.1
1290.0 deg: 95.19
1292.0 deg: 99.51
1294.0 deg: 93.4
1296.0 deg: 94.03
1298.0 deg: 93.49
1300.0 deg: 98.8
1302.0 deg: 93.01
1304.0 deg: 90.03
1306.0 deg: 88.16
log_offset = -8.08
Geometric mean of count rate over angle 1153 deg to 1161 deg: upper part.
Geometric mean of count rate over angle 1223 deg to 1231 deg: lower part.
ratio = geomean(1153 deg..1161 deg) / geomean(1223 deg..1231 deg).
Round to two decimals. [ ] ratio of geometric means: 0.70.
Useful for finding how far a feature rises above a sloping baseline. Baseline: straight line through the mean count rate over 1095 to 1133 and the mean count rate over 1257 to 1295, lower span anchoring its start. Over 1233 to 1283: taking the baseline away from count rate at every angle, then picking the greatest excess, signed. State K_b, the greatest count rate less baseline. 46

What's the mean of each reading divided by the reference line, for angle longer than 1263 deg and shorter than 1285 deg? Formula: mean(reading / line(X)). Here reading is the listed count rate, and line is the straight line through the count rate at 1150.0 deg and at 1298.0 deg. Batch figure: 1.05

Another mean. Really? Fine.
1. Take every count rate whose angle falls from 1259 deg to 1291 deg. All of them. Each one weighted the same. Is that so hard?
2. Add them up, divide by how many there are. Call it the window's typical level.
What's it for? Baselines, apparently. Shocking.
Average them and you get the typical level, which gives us 99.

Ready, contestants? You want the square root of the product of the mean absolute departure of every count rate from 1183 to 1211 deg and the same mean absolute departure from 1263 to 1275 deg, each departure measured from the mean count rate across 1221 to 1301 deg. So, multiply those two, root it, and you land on 9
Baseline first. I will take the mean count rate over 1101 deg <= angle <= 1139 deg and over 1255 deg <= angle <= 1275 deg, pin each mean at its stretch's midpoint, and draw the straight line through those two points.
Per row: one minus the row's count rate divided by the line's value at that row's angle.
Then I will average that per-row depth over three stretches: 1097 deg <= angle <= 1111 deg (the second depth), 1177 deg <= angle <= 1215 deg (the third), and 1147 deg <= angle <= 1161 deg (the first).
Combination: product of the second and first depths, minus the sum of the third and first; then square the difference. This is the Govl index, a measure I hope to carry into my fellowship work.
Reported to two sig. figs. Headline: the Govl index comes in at 0.13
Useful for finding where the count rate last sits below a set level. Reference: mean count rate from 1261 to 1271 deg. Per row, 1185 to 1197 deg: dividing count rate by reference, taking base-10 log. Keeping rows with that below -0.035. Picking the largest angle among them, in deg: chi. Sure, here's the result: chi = 1188.0 deg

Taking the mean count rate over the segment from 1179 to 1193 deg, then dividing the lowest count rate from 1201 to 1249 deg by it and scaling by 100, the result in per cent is 107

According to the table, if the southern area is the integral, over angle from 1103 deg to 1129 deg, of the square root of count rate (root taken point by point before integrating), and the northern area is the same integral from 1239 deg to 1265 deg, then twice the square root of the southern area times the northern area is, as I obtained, 505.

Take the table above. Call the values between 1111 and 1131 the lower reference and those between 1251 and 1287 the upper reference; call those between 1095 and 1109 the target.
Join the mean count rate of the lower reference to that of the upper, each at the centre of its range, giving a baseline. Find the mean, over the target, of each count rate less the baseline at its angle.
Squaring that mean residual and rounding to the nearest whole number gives 2213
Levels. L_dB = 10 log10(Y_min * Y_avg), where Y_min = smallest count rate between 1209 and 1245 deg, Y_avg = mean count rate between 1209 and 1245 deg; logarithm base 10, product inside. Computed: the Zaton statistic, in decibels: 42.0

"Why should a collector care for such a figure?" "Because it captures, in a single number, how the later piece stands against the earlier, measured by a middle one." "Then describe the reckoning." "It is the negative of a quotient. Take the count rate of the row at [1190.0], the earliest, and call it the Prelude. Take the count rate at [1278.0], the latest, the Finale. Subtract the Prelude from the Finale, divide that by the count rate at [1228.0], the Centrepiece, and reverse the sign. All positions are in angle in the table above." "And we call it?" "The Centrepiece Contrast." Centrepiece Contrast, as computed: 0.1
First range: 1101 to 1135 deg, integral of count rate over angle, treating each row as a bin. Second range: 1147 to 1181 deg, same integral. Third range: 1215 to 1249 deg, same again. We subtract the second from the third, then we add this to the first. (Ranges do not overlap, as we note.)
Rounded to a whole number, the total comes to 3979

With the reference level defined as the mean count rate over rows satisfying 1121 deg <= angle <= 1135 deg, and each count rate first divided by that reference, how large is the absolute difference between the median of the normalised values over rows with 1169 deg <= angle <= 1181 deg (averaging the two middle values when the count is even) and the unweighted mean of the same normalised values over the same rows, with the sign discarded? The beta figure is 0.0041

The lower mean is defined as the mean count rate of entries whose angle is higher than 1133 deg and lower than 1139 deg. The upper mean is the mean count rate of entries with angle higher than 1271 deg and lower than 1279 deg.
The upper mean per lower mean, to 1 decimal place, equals 1.2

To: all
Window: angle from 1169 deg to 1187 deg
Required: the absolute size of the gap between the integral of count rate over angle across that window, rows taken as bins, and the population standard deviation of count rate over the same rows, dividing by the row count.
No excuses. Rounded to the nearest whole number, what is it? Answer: 1751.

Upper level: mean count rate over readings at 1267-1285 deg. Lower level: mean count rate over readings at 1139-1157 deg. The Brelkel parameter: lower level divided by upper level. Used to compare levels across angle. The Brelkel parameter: 1.02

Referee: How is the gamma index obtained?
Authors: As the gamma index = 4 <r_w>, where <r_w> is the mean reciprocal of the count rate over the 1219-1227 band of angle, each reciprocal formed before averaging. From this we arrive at 0.029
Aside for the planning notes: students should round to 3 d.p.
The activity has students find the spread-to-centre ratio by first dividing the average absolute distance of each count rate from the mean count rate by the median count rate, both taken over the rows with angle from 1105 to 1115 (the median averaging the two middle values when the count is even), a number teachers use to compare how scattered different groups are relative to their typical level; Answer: 0.105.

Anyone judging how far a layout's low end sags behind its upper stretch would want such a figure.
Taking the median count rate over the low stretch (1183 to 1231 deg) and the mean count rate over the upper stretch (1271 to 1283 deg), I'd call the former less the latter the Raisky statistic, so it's 24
